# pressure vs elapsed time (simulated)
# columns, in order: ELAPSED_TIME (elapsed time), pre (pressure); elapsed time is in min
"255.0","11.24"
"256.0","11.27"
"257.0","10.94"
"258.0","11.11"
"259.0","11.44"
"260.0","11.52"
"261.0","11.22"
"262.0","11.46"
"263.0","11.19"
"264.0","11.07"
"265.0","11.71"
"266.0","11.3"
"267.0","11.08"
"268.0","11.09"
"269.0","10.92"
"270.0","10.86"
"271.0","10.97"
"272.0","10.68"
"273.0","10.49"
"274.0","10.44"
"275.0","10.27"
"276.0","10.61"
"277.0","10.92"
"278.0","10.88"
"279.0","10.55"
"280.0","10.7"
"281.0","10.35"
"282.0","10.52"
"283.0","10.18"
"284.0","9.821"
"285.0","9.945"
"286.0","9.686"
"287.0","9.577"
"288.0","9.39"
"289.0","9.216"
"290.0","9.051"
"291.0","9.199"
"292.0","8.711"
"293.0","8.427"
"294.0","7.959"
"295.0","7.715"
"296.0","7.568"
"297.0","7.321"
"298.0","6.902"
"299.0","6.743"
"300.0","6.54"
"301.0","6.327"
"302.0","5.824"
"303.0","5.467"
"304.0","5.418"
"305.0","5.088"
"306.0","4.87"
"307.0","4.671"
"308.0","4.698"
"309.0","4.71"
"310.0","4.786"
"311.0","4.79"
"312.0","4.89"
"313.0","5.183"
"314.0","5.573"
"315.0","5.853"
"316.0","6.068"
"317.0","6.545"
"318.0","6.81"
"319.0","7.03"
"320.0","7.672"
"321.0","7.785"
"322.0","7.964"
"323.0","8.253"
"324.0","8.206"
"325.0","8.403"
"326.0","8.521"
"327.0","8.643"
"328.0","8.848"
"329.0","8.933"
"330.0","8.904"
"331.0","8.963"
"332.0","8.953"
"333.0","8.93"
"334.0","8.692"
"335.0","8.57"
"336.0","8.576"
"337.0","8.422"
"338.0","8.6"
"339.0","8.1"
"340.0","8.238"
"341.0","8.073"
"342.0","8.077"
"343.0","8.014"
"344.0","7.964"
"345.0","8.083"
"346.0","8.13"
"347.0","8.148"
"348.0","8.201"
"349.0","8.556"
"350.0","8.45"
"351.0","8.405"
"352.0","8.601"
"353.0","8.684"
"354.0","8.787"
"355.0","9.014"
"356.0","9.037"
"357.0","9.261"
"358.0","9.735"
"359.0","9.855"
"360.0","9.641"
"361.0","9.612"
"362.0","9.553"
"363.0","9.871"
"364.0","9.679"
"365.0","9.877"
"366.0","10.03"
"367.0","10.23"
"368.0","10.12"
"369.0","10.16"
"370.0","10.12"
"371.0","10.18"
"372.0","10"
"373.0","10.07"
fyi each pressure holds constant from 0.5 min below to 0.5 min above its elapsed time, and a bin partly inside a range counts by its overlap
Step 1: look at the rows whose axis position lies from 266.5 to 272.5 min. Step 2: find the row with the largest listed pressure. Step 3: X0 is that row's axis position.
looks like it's 268.0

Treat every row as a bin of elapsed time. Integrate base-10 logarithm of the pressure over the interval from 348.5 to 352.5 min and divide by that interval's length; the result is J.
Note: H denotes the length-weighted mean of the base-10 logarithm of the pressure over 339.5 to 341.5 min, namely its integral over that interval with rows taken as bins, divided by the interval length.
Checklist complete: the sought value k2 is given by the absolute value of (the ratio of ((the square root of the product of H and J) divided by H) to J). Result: 1.09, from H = 0.91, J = 0.93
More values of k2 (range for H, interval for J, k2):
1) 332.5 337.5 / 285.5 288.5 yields 1.04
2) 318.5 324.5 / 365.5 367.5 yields 1.06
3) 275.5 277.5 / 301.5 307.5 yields 1.16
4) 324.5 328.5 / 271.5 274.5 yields 1.02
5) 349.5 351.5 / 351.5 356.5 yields 1.07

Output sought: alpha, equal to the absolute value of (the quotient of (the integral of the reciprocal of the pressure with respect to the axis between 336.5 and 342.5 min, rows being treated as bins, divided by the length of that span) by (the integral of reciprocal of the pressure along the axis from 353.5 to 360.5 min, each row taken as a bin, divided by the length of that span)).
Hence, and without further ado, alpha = 1.13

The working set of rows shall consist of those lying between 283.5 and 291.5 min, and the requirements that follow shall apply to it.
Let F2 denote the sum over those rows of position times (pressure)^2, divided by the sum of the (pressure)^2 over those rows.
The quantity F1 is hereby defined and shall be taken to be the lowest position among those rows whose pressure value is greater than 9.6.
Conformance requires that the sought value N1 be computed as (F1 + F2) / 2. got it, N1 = 285.7 min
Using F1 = 284.0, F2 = 287.4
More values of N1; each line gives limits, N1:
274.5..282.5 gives 276.7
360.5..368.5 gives 362.8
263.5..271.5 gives 265.7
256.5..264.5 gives 258.8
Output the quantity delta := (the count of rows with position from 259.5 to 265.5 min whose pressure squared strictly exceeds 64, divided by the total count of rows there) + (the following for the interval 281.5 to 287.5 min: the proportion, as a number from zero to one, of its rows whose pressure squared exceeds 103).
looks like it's 1.3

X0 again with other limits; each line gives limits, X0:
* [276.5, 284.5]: 277.0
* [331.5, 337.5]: 332.0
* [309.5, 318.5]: 318.0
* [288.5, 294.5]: 289.0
